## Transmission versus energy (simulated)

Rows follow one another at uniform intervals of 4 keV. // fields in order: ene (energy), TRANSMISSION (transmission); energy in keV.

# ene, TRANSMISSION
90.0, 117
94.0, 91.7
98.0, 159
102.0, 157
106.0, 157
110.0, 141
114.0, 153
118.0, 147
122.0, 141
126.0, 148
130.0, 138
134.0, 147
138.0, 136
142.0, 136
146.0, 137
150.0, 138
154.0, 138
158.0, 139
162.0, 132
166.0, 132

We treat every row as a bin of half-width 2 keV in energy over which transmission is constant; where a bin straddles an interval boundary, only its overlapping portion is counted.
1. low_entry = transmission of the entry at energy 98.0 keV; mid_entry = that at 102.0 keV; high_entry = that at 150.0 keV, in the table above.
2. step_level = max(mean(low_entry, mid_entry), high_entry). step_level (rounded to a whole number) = 158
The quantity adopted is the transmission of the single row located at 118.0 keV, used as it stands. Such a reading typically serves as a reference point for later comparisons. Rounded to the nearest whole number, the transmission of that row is 147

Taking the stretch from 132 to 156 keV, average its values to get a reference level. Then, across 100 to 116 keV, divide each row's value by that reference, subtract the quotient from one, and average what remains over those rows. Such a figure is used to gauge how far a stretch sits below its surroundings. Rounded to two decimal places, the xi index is -0.10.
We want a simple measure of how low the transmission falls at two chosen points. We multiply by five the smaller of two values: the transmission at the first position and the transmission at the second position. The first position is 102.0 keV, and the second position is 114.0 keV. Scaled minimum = 765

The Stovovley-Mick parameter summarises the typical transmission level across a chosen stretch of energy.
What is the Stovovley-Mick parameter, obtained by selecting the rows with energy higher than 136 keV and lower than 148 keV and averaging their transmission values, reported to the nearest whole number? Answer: 136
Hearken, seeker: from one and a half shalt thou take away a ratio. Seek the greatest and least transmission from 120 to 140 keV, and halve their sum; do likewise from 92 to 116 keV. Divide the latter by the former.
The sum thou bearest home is 0.62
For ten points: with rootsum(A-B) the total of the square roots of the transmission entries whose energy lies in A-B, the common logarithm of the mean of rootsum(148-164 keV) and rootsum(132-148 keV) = 1.672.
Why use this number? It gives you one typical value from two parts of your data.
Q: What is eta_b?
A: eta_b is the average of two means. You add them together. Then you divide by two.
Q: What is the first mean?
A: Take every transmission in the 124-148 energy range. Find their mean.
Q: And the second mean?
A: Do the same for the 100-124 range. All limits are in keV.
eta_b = 145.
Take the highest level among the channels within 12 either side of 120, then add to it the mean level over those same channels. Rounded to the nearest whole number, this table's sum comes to 298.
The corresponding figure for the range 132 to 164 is 285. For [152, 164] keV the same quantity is 275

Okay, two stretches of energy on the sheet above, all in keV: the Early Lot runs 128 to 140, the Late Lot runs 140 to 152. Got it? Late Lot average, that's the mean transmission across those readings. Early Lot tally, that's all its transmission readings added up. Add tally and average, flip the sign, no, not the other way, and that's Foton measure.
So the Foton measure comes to -558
